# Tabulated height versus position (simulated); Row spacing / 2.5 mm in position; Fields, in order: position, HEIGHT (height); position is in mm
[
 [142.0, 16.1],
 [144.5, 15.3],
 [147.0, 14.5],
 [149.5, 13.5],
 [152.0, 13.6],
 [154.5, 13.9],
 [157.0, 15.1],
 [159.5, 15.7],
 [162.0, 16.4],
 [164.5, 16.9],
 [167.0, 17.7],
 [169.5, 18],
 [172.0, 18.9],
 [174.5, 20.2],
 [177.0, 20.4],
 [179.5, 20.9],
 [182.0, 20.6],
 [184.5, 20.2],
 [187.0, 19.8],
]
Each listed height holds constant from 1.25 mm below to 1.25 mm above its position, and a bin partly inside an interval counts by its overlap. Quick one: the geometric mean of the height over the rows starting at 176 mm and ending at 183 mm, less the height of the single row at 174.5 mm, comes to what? 0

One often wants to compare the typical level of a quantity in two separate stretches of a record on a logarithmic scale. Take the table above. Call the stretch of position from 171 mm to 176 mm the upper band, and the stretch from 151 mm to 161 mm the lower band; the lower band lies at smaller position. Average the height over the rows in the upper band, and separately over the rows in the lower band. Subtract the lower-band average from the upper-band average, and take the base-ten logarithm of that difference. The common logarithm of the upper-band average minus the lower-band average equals 0.70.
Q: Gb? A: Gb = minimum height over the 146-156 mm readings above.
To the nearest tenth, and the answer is 13.5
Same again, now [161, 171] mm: 16.4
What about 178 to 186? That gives 20.2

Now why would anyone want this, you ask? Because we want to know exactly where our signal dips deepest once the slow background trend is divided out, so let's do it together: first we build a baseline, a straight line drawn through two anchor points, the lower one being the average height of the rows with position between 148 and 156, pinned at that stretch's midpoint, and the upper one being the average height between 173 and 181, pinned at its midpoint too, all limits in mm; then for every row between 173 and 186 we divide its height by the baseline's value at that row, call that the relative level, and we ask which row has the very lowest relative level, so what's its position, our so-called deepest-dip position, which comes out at 184.5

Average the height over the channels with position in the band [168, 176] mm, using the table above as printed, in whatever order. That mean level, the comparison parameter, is 19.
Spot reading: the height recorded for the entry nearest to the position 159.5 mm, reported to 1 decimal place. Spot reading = 15.7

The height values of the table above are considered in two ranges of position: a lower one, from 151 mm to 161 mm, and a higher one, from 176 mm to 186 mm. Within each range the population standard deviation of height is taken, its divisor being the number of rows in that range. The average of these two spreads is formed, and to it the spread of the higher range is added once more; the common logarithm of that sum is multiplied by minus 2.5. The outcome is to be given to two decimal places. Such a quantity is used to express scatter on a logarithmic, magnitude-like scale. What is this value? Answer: 0.22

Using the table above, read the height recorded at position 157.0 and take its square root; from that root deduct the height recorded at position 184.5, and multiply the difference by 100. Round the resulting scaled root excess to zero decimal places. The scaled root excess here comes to -1631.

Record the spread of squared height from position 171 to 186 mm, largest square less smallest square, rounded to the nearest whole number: 80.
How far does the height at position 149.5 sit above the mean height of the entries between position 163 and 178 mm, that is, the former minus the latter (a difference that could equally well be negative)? -5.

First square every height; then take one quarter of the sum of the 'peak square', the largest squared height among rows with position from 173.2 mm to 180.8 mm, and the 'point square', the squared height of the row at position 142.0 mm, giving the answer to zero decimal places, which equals 174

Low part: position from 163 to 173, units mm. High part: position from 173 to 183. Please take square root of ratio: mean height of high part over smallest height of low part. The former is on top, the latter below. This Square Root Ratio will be 1.10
